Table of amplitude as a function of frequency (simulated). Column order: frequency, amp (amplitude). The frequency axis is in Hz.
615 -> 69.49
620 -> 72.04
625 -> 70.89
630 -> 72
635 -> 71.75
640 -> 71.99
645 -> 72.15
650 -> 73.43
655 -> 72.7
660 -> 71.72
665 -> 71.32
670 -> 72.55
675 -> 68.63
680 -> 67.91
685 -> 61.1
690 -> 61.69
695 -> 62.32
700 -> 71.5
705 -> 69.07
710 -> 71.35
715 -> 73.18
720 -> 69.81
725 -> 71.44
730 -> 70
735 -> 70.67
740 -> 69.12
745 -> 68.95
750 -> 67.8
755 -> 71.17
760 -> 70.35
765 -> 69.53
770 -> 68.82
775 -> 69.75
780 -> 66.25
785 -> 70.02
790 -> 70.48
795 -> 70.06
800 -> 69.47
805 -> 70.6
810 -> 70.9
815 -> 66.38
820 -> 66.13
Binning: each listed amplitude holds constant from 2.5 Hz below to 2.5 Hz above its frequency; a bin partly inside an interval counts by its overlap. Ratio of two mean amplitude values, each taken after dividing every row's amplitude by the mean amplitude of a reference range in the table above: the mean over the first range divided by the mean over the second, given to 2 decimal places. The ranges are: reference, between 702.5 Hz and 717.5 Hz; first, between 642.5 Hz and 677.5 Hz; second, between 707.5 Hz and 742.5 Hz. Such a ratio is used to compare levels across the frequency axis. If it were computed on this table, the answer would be 1.01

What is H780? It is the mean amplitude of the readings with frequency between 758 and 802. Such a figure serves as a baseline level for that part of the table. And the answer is 69.4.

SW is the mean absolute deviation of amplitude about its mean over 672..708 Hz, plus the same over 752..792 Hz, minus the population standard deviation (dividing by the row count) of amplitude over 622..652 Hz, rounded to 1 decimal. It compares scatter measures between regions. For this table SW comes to 4.0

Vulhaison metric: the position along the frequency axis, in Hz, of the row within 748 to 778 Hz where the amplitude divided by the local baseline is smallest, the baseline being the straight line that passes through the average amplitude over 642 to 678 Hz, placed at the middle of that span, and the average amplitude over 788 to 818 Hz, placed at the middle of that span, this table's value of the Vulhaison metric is 750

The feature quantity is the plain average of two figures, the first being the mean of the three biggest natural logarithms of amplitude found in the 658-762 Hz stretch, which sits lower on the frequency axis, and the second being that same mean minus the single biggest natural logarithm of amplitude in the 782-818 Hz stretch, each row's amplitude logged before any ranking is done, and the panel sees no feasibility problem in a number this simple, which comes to 2.15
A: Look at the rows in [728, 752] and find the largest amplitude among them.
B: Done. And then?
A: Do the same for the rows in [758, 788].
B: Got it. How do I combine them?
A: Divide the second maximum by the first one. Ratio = 1.00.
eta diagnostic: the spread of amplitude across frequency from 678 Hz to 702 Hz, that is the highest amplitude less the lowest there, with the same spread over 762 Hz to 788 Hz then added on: 14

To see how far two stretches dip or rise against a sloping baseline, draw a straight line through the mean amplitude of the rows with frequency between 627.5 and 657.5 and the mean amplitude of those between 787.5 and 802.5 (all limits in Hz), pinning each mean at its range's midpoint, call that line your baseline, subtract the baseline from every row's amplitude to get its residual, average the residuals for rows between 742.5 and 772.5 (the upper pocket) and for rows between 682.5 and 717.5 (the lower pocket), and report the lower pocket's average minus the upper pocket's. -3.1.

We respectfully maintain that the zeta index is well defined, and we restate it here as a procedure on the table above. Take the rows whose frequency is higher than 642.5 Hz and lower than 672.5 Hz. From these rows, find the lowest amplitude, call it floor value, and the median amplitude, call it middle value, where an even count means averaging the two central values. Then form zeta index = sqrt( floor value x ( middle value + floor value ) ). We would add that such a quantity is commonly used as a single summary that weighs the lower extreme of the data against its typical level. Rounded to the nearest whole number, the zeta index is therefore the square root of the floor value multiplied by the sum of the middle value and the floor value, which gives 101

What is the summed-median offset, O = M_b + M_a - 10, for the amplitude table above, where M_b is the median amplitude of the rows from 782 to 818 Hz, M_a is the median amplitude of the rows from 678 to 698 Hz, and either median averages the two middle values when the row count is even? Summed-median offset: 122.1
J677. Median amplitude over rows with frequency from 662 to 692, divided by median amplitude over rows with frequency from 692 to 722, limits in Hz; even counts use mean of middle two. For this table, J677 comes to 0.97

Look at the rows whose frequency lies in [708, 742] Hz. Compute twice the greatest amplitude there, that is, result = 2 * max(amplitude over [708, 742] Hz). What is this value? 146.4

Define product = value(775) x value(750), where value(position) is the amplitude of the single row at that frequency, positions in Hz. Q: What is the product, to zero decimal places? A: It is 4729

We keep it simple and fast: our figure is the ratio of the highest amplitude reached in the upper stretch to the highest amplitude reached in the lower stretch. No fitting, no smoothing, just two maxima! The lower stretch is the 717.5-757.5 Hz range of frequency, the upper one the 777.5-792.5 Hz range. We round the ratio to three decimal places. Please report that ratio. 0.987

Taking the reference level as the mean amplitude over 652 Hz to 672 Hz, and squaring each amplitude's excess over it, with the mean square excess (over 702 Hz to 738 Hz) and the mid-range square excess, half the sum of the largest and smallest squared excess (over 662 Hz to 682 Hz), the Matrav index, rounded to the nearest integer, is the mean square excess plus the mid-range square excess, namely 12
